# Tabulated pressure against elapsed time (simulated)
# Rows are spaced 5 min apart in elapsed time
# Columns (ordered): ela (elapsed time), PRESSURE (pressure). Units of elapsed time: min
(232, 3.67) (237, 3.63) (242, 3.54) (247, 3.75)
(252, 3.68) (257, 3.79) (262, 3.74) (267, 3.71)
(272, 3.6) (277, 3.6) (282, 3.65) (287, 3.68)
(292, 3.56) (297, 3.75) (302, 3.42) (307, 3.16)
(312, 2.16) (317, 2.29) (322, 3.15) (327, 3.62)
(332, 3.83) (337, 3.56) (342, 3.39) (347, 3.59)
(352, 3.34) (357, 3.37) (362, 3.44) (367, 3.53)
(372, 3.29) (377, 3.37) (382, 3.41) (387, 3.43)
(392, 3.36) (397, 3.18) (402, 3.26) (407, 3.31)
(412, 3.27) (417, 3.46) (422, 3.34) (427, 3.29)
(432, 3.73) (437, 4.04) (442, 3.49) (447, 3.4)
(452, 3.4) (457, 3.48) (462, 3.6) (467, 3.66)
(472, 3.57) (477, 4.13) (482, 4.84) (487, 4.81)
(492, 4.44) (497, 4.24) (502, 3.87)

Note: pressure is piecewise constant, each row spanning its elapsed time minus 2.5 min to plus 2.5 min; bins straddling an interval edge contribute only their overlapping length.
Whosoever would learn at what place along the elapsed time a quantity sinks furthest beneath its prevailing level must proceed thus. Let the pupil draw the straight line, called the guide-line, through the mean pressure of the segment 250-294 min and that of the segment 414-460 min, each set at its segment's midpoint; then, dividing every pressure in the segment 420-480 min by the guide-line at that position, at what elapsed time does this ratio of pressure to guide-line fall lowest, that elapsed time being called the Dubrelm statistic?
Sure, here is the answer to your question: 427 min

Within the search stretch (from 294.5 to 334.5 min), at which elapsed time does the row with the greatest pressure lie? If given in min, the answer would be 332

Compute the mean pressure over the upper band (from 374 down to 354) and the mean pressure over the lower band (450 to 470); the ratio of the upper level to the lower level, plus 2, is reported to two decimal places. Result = 2.96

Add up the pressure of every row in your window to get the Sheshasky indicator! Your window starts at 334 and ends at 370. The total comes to 24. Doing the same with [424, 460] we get 25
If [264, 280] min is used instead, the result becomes 11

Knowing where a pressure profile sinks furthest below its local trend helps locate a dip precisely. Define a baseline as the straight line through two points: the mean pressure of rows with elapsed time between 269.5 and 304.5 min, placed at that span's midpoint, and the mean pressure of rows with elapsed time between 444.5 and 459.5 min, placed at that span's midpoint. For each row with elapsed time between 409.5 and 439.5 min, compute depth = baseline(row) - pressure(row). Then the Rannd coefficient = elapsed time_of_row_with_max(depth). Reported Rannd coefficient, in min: 412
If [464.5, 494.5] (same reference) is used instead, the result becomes 472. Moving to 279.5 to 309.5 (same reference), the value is 307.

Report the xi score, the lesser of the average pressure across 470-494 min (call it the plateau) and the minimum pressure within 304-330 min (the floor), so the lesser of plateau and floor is 2.2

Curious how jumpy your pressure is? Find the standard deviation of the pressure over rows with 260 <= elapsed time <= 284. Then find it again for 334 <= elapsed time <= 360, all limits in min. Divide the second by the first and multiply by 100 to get 182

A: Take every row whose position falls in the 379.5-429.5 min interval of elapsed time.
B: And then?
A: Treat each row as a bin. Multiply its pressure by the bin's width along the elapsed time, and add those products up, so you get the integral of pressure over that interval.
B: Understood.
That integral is 167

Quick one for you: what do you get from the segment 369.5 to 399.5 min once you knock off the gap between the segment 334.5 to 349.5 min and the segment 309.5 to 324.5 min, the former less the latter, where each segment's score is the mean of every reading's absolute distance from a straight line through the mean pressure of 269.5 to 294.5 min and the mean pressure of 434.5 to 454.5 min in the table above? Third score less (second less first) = 1.24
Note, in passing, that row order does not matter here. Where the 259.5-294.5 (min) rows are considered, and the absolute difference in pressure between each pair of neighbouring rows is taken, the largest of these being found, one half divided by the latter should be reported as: 4.2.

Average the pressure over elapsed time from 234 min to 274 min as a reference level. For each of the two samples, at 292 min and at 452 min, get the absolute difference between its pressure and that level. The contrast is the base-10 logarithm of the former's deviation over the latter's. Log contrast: -0.37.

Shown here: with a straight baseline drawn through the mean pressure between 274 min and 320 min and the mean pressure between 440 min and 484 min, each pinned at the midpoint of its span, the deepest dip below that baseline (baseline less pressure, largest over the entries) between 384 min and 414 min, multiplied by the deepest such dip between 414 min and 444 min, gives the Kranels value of 0.12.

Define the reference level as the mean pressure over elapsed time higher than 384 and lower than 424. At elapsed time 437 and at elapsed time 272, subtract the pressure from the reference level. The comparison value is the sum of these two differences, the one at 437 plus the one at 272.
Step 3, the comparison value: -1.0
